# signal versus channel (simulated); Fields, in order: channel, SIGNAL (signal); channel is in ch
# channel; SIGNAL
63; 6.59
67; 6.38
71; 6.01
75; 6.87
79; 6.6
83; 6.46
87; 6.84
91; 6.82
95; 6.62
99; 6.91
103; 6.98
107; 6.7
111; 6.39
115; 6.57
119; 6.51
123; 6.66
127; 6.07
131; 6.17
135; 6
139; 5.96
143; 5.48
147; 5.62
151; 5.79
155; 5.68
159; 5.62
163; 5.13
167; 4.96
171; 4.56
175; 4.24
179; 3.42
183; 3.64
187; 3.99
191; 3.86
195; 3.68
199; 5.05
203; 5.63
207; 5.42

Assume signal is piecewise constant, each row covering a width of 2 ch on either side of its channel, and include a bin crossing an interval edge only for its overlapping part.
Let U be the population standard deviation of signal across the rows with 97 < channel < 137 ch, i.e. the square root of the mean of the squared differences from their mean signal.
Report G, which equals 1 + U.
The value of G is 1.32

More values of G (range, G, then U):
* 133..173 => 1.44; 0.44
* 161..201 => 1.60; 0.60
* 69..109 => 1.27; 0.27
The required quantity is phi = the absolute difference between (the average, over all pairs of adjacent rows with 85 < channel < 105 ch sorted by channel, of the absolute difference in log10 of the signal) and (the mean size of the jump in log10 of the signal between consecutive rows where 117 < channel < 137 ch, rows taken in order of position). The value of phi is 0.008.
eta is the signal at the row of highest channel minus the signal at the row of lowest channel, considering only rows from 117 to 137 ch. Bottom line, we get -0.5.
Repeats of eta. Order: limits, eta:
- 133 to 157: -0.3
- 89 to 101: 0.1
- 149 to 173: -1.2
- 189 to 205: 1.8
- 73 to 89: 0.0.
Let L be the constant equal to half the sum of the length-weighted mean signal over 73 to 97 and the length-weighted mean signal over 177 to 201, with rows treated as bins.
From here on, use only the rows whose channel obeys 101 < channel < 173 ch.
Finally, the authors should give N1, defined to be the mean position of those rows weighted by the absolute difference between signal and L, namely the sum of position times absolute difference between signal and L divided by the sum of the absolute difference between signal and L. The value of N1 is 126.7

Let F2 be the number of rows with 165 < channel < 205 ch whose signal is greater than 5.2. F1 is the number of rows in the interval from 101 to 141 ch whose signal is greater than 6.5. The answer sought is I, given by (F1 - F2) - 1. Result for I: 3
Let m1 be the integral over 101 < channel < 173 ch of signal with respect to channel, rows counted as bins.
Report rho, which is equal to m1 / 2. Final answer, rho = 214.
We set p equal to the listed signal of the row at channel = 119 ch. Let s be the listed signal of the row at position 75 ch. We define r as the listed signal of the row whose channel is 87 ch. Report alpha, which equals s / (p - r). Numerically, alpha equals -21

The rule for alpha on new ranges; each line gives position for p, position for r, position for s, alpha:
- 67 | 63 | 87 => -33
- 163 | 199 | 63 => 82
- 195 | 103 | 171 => -1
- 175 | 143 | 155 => -5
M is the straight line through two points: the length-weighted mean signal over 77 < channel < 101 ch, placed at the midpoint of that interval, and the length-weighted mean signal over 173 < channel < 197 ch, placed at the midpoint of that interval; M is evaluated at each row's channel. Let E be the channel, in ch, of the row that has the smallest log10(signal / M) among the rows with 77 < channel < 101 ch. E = 83 ch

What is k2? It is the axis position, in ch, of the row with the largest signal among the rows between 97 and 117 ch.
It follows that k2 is 103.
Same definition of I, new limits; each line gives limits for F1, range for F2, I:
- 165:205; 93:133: -11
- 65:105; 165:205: 5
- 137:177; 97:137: -11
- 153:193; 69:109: -11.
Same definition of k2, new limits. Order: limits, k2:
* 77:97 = 87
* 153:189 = 155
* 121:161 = 123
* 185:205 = 203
